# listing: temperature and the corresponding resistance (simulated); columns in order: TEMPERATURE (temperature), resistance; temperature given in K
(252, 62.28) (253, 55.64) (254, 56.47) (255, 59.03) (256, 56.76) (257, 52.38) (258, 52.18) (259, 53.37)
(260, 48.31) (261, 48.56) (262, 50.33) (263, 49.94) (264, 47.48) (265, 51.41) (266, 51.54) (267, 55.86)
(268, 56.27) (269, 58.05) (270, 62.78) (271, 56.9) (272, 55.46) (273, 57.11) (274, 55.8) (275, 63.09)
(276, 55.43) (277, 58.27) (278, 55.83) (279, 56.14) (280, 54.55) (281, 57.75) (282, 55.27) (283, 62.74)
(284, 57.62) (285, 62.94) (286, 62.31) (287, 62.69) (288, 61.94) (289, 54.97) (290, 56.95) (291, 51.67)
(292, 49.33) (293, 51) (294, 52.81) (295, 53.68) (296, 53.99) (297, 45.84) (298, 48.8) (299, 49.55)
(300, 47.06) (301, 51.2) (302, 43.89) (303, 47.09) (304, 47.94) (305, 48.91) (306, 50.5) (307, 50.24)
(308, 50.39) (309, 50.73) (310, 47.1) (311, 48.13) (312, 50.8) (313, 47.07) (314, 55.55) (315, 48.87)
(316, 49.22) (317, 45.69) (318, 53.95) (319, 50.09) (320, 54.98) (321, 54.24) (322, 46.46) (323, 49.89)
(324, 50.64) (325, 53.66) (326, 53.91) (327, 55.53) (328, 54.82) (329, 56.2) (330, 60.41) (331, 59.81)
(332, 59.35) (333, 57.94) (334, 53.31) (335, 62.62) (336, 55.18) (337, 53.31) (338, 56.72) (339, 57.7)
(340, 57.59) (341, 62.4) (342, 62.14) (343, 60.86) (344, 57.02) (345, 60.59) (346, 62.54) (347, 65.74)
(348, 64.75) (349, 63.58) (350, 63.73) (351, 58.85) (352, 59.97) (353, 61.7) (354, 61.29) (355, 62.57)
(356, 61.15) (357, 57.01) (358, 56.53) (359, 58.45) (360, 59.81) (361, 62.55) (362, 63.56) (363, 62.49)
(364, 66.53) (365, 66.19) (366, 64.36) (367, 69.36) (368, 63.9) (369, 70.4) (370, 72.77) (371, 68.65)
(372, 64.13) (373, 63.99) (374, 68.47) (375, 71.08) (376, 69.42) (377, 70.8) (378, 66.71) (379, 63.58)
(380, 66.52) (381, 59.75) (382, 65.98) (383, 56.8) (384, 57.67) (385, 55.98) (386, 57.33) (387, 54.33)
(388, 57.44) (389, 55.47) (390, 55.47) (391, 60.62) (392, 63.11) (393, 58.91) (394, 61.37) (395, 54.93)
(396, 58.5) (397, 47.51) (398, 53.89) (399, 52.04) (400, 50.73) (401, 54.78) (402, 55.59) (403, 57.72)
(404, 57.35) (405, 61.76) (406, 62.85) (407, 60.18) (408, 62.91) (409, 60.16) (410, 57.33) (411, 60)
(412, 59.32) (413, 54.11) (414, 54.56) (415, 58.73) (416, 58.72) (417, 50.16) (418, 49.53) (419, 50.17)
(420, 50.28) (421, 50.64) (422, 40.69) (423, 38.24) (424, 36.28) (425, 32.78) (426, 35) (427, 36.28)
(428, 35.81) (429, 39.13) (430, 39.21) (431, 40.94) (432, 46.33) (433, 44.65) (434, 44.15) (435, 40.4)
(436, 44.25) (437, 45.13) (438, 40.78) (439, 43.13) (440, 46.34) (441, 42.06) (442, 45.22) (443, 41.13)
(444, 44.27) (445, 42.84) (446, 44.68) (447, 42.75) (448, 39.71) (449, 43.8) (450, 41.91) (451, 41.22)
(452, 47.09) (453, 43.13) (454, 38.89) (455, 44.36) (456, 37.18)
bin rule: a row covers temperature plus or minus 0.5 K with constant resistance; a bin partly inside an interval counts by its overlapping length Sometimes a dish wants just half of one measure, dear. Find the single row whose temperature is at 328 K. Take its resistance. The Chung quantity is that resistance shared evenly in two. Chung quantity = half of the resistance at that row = 27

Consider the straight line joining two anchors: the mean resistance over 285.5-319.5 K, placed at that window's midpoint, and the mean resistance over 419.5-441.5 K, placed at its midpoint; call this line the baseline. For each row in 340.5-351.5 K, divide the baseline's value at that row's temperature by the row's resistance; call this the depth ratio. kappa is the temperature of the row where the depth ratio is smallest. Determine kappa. 347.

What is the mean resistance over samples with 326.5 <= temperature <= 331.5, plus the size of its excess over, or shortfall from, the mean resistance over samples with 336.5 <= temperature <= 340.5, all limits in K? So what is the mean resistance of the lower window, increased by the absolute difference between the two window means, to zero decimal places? 58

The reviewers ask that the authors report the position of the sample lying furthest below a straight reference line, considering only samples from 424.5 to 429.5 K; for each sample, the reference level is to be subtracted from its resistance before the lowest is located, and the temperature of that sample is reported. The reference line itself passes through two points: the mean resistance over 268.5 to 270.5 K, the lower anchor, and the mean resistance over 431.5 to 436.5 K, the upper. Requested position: 425 K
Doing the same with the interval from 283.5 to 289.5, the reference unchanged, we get 289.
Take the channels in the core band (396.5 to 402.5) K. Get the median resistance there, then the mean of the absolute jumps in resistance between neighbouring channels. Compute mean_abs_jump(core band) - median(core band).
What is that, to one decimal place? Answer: -50.1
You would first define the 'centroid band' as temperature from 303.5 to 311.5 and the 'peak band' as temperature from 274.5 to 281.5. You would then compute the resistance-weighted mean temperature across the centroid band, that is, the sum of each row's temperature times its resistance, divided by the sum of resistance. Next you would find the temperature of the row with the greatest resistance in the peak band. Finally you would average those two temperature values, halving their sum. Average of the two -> 291.2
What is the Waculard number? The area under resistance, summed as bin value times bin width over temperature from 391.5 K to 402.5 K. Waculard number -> 611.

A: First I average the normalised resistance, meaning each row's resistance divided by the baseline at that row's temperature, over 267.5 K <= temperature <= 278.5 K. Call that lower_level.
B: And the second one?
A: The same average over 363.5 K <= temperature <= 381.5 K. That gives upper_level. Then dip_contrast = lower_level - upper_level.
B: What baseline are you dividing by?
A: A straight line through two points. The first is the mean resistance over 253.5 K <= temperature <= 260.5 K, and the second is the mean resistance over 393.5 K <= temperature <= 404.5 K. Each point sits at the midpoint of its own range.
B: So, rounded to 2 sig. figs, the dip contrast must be -0.16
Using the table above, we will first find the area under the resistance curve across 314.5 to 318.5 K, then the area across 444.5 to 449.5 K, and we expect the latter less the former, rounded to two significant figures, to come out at 16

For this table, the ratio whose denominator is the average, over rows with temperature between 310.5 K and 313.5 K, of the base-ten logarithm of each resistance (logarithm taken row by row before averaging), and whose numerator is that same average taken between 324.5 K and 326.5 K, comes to 1.03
